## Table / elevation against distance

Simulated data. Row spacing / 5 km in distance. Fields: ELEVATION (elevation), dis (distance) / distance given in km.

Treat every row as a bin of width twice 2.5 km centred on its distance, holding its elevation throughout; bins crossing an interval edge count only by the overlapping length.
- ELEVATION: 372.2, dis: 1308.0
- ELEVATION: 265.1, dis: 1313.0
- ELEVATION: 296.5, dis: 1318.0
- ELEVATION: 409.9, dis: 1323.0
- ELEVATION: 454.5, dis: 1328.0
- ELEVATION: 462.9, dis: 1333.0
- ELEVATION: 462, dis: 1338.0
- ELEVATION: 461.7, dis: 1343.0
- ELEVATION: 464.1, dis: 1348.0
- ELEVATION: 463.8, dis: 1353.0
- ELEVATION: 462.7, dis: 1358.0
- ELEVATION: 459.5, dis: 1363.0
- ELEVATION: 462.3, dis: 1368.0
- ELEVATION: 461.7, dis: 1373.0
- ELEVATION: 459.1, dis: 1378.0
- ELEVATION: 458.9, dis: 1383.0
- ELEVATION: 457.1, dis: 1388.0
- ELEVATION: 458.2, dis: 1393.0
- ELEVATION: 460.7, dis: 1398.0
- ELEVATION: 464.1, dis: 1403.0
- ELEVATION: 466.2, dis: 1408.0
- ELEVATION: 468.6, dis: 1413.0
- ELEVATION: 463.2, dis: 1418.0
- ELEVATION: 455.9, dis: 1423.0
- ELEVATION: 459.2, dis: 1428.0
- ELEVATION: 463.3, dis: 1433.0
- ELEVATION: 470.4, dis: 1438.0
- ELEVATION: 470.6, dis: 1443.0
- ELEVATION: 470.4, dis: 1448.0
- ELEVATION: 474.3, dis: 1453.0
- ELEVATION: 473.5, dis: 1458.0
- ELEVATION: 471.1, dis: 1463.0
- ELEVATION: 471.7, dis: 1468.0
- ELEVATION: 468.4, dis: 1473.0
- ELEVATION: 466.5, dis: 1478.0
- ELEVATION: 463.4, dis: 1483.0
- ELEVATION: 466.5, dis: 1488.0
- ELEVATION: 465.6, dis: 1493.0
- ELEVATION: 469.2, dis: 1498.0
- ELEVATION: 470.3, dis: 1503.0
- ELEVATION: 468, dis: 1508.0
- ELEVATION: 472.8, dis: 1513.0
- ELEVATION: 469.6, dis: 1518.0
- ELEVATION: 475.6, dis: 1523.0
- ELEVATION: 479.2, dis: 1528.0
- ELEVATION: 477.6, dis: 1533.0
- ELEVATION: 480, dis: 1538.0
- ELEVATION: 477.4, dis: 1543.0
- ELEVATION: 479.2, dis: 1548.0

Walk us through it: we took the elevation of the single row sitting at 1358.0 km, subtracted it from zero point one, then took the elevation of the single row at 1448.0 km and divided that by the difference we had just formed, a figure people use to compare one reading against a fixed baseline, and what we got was -1.02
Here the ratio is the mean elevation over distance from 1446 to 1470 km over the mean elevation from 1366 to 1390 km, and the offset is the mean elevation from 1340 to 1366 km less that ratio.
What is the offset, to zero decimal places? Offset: 461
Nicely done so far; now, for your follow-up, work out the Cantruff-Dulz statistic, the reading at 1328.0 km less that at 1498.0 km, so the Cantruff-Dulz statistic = -15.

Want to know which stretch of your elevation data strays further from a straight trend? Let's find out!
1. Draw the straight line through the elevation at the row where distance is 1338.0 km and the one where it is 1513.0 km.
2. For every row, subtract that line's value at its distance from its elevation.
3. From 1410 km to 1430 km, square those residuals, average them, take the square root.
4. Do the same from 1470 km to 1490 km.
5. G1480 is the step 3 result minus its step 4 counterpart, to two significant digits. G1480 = 2.3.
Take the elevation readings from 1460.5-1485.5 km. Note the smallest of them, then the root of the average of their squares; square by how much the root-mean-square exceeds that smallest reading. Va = 23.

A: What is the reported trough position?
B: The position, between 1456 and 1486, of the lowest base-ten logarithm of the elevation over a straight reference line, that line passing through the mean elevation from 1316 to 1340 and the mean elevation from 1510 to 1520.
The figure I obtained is 1483.0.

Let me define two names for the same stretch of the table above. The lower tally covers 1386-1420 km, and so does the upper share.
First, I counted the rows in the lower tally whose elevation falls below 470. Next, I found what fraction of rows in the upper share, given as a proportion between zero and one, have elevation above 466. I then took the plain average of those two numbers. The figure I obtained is 3.6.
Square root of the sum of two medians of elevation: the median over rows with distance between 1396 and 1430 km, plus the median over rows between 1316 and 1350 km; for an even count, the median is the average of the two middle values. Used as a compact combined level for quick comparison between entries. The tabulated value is 30.4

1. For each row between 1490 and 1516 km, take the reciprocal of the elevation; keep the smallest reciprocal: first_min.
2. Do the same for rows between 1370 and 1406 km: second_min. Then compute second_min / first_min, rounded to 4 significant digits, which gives 1.019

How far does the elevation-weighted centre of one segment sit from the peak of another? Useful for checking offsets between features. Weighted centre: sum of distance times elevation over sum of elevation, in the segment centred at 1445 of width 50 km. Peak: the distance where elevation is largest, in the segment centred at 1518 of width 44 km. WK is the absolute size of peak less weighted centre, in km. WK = 92.3 km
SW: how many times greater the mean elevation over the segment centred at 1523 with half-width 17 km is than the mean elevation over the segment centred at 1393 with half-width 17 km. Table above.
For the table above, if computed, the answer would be 1.03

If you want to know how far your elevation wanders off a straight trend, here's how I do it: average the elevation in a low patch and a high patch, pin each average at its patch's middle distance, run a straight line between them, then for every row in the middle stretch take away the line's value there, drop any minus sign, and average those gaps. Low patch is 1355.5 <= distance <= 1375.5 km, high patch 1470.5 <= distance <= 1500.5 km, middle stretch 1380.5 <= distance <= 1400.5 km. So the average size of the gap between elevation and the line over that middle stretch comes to 3.9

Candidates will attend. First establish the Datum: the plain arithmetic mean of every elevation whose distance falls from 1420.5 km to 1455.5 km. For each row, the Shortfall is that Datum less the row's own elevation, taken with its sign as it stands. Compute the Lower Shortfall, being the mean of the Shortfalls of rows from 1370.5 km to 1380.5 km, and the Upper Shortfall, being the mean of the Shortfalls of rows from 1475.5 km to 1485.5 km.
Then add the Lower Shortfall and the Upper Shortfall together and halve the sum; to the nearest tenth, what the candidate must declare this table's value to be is 3.6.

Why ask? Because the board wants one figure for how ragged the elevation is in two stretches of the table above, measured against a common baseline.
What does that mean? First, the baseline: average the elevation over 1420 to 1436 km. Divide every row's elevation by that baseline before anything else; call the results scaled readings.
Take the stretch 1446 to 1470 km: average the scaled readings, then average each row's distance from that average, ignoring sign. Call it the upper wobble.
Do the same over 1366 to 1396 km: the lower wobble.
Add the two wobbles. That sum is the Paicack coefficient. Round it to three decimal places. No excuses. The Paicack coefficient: 0.007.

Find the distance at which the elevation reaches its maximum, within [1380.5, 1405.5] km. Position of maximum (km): 1403.0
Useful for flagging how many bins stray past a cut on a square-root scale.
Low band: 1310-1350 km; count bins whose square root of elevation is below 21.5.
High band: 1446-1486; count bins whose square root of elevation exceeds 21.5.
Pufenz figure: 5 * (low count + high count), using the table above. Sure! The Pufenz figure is 70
